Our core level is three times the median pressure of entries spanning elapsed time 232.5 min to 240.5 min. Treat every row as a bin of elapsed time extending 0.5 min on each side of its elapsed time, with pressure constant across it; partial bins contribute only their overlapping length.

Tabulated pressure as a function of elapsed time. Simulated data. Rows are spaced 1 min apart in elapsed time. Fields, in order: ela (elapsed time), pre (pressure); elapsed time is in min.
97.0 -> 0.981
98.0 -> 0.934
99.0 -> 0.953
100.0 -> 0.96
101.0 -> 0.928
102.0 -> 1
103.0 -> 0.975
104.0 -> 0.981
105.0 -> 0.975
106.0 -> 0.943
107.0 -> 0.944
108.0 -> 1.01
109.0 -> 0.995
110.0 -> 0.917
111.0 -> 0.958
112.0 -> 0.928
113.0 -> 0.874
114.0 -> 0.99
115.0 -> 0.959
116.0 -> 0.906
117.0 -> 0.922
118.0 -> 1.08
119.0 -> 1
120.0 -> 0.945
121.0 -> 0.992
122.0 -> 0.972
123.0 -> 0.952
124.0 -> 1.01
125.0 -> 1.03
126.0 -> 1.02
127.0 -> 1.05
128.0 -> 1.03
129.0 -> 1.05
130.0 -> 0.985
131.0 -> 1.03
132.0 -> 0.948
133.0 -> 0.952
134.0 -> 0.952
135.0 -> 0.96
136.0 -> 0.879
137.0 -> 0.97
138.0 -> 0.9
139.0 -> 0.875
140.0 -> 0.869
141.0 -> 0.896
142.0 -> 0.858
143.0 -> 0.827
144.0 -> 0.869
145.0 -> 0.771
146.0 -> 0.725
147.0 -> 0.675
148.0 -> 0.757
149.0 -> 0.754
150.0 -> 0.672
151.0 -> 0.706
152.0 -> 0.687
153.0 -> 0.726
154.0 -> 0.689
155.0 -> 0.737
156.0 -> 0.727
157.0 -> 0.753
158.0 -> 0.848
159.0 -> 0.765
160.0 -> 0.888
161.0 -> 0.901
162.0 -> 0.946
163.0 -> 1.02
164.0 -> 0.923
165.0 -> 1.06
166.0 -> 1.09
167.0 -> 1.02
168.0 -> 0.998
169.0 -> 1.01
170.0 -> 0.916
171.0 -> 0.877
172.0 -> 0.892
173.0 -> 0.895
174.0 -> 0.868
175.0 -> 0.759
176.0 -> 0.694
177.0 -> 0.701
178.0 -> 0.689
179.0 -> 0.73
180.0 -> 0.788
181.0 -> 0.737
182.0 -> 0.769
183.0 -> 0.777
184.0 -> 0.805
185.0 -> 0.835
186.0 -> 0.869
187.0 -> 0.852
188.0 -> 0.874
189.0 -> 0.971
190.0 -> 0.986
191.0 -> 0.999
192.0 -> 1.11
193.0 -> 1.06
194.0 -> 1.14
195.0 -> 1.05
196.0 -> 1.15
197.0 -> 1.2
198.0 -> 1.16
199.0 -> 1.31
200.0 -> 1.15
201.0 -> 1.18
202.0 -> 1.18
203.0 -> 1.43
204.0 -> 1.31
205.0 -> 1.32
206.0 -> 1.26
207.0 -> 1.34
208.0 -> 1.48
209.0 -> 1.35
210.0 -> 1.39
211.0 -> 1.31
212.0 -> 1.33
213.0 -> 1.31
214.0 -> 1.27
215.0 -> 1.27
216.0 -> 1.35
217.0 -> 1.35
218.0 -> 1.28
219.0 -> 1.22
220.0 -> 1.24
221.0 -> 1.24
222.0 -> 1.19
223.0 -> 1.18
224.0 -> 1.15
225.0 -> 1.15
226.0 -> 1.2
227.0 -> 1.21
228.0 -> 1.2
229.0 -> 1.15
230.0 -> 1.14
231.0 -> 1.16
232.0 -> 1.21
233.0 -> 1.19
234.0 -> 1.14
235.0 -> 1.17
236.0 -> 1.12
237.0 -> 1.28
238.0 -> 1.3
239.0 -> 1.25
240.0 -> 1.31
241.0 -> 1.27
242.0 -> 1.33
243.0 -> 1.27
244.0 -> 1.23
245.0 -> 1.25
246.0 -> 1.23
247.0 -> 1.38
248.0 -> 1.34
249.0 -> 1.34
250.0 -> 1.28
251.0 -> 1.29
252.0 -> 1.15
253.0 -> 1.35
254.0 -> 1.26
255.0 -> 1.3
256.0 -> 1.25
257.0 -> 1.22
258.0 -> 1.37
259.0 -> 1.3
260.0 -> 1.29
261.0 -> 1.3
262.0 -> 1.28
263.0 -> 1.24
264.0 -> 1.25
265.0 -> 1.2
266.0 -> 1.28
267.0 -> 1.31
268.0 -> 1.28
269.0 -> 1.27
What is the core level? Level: 3.7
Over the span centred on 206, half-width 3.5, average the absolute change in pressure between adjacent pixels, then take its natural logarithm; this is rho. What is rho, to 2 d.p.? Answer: -2.41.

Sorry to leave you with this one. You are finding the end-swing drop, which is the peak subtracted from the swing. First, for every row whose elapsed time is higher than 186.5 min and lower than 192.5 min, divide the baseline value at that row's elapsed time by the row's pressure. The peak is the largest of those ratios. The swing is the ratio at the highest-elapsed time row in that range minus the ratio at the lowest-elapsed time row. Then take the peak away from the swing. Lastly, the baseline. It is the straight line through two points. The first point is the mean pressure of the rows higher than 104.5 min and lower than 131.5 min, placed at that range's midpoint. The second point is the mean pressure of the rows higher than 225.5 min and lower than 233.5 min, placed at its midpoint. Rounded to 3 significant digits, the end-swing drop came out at -1.59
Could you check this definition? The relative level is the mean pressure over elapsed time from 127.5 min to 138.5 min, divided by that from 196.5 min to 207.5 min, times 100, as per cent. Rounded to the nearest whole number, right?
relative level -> 77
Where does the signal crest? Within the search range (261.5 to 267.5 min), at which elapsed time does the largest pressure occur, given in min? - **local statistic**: 267.0 min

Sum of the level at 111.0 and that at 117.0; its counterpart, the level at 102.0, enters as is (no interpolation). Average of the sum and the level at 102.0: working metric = 1.44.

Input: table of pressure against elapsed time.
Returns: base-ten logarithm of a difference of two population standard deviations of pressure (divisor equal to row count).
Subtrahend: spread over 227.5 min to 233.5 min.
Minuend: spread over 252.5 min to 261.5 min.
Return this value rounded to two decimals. -1.75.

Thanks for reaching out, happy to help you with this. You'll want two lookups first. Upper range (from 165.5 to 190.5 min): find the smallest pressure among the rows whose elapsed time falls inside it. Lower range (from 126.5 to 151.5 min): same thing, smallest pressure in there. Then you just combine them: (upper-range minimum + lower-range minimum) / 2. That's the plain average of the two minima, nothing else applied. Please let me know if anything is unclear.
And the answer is 0.68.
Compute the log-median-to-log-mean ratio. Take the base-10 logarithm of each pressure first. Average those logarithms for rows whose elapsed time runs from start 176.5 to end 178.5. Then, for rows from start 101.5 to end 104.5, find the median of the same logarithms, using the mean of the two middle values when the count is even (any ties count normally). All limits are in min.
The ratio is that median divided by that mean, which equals 0.1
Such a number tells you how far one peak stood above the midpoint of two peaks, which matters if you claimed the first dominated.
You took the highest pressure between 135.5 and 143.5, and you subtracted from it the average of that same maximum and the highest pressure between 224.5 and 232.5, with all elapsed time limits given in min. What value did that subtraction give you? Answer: -0.12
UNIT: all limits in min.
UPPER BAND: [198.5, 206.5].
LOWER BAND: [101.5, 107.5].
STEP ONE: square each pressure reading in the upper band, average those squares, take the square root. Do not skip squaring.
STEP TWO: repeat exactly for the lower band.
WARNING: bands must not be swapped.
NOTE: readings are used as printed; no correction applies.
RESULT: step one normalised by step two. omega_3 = 1.31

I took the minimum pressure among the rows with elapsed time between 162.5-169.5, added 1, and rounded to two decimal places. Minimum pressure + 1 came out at 1.92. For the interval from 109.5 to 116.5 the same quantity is 1.87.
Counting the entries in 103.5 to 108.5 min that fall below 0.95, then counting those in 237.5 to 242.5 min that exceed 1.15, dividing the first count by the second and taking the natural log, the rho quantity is -0.9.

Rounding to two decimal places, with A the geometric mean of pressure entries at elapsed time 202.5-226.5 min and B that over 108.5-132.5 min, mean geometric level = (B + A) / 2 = 1.13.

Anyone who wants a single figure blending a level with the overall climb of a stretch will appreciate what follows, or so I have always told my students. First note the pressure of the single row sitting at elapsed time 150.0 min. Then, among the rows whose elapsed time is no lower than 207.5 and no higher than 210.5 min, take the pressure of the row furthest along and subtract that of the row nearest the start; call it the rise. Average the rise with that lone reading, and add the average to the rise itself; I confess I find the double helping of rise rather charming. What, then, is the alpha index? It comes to 0.20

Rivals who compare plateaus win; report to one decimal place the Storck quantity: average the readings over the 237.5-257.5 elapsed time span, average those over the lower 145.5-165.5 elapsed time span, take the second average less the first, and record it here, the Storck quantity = -0.5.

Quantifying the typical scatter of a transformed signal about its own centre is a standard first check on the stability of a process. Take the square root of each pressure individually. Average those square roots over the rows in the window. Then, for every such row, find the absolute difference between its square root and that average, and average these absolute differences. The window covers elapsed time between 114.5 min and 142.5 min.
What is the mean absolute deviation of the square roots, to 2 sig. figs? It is 0.025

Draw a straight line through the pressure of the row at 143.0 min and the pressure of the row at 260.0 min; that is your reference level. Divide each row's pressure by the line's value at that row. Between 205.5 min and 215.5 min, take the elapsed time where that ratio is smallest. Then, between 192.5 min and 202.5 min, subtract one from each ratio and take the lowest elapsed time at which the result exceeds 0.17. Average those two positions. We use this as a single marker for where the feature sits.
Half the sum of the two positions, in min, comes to 207.0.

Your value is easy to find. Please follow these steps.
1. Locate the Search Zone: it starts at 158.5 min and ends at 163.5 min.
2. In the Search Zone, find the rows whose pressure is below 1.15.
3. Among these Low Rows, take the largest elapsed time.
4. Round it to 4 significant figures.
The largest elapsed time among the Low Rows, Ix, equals 163.0 min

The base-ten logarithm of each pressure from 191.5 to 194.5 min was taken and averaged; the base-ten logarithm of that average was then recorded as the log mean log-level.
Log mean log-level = -1.37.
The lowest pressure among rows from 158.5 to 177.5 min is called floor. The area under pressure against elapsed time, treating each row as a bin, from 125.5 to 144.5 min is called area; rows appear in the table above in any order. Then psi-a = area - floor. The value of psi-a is 17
